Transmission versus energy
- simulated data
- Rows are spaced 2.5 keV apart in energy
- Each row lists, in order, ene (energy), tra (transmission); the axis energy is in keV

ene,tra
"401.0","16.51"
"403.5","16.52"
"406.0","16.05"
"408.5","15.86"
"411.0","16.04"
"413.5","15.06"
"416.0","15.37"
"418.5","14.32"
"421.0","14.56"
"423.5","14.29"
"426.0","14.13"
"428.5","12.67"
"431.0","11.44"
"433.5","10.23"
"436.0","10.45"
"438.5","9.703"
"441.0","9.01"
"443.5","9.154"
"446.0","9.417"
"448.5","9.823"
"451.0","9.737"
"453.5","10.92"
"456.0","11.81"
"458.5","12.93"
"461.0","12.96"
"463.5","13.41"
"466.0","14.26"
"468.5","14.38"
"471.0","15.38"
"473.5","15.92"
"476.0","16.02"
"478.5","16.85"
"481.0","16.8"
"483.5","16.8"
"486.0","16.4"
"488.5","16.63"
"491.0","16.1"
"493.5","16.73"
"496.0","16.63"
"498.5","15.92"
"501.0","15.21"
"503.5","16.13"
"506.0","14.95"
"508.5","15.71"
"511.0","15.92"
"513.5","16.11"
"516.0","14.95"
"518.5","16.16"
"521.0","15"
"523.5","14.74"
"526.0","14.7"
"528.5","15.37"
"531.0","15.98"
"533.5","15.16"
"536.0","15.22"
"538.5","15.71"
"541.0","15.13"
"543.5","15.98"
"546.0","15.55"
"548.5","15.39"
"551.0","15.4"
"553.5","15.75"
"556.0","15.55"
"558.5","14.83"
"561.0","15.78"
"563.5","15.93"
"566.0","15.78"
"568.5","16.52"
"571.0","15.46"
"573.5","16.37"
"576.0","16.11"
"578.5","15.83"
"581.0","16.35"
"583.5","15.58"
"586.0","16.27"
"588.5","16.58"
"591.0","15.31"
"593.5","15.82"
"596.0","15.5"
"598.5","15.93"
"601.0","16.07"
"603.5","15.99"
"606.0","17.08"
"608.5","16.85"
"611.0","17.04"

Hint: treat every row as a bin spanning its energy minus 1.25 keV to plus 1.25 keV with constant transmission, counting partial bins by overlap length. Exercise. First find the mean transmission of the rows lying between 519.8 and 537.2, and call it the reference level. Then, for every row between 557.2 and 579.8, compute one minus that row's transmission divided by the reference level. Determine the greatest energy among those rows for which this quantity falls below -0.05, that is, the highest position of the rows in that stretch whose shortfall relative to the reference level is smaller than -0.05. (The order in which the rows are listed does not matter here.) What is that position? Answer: 576.0 keV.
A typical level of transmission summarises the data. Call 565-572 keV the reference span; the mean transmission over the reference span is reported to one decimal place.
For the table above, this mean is 15.9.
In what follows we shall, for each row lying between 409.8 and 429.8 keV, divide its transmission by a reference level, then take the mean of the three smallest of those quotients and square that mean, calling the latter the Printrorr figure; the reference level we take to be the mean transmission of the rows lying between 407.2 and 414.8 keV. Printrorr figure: 0.77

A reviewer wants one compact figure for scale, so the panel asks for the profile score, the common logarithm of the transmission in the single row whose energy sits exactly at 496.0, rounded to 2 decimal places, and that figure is 1.22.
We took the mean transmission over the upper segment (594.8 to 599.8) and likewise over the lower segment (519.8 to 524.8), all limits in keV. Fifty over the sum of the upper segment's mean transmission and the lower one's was 1.63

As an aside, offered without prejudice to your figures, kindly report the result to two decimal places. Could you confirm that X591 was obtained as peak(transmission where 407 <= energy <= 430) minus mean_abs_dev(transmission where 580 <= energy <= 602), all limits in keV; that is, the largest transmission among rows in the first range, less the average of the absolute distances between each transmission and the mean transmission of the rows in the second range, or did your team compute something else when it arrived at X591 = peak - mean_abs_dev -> 15.70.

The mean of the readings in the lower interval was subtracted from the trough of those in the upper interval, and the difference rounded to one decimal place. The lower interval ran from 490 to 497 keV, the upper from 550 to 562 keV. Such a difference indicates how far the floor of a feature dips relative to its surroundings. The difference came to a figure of -1.7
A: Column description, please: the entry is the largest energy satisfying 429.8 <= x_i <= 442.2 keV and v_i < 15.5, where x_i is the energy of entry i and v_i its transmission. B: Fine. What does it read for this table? 441.0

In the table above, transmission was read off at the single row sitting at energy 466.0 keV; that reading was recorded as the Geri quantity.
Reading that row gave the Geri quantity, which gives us 14.26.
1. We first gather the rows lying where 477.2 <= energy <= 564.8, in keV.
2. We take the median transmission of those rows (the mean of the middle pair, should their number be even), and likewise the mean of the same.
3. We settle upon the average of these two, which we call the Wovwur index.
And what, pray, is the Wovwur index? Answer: 15.7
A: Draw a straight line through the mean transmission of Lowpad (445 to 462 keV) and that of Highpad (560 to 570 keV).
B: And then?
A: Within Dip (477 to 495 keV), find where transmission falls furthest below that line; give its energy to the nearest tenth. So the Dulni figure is 491.0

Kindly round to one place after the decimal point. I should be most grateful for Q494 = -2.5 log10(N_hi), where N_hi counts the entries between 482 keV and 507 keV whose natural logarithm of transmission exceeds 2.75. -2.3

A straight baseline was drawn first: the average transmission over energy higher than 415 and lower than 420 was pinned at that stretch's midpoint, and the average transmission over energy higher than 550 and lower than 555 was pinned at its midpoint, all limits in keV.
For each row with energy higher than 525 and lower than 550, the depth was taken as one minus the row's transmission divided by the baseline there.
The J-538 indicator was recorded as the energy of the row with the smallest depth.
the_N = 531.0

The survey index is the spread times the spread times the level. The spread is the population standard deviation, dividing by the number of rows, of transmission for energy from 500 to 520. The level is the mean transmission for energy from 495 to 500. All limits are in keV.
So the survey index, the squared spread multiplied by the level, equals 4.0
